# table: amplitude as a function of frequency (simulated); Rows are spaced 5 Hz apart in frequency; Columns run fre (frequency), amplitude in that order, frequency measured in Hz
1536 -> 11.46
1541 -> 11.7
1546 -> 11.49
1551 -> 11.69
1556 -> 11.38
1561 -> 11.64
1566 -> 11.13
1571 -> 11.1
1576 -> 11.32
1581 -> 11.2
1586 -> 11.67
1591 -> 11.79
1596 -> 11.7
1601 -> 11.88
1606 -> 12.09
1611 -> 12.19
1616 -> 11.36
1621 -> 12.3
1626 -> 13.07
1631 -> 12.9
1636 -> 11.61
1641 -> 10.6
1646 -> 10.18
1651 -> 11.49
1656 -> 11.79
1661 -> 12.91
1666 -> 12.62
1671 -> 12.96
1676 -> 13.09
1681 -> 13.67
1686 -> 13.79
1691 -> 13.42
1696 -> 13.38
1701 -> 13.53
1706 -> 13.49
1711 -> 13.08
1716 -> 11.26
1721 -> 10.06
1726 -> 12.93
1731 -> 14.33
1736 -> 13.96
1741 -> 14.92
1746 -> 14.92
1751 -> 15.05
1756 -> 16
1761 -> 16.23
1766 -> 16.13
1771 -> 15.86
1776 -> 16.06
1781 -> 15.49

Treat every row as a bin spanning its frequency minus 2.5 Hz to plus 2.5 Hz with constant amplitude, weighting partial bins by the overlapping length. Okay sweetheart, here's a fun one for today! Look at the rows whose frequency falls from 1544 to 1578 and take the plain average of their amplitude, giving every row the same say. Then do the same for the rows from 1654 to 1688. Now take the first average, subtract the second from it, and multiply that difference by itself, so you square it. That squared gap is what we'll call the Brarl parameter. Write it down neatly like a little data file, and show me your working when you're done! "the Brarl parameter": 2.5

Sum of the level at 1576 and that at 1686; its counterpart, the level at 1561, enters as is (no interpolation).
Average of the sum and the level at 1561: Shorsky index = 18.4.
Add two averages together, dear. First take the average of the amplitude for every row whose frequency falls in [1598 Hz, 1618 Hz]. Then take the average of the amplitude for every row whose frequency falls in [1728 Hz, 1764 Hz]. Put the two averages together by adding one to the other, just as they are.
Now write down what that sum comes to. 26.9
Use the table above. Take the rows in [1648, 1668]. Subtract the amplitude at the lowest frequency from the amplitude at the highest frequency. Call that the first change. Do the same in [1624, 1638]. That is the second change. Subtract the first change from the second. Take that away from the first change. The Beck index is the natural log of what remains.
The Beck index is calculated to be 1.3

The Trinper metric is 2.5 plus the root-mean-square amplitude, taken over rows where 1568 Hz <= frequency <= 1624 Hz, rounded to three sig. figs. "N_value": 14.2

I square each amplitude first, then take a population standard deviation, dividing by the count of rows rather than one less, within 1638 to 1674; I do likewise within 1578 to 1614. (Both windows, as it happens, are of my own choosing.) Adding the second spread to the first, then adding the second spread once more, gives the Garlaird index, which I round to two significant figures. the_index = 38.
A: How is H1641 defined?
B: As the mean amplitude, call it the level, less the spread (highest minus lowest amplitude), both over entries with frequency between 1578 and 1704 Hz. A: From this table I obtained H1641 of 8.7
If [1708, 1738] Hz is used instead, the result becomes 8.3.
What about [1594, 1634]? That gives 10.5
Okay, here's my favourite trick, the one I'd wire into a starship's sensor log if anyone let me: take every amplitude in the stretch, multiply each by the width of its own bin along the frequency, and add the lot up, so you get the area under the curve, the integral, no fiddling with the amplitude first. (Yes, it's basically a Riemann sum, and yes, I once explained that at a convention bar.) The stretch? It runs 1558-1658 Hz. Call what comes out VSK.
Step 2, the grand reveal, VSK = 1165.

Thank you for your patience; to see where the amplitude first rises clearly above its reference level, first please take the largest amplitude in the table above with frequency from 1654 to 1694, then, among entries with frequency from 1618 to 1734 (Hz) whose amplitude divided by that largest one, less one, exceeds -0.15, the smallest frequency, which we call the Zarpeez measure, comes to 1621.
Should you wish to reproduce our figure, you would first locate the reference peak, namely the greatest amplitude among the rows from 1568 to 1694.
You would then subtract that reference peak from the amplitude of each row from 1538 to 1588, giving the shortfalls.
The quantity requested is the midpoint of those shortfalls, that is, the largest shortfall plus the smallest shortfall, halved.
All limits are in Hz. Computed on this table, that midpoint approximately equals -2.39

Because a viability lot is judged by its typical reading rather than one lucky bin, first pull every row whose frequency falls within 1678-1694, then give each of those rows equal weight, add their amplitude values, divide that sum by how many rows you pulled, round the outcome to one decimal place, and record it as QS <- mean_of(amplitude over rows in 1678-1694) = 13.6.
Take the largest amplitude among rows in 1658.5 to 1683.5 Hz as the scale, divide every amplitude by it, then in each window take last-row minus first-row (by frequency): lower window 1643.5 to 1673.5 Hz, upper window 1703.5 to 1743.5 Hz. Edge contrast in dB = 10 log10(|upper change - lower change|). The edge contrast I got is -10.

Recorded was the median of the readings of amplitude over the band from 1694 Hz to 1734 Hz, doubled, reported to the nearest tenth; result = 26.5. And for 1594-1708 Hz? 25.2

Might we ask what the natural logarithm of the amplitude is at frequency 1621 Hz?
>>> 2.51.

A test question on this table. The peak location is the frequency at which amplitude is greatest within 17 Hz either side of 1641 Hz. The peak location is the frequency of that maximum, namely 1626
